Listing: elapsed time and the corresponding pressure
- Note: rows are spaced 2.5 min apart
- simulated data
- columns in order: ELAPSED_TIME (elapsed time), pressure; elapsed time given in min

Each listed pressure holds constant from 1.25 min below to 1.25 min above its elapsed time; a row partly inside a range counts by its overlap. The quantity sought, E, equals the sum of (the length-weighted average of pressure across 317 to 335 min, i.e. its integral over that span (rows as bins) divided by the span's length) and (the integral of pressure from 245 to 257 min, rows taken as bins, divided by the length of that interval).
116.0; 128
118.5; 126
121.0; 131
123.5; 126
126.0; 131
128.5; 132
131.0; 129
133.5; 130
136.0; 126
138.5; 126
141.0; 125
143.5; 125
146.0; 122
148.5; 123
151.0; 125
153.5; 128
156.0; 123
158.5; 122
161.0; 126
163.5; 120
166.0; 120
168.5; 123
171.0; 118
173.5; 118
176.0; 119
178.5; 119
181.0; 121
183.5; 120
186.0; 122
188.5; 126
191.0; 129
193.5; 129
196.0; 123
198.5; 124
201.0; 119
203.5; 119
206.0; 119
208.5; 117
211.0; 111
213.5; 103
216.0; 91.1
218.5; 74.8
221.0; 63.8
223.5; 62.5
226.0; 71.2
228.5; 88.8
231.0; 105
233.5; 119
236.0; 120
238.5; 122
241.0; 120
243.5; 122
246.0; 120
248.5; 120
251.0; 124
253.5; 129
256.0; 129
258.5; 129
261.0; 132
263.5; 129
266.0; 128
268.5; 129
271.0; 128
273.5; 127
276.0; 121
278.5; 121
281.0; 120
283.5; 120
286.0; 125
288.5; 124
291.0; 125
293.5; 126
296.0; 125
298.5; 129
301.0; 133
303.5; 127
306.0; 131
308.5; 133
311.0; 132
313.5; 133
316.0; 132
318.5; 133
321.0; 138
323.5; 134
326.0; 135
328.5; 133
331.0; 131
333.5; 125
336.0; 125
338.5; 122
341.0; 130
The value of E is 257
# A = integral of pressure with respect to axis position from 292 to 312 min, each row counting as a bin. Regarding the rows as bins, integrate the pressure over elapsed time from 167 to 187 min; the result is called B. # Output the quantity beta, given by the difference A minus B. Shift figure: 189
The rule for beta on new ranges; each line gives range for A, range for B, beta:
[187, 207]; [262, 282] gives -40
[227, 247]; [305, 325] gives -386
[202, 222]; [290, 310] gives -564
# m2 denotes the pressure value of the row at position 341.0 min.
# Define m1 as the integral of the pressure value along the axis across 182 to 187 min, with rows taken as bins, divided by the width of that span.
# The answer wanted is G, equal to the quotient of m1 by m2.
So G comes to 0.93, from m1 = 121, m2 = 130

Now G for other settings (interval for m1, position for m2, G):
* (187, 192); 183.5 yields 1.06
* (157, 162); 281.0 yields 1.03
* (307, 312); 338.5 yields 1.09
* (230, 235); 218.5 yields 1.51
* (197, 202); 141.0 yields 0.97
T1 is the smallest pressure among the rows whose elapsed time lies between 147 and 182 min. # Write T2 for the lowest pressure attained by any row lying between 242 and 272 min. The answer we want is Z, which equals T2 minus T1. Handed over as 2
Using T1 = 118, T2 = 120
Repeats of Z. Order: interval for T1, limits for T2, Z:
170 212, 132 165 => 9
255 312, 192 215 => -17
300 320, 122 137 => -1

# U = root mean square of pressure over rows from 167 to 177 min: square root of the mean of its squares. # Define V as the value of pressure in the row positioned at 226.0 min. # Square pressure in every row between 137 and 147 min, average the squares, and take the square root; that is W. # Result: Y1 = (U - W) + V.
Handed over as 66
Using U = 120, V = 71.2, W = 125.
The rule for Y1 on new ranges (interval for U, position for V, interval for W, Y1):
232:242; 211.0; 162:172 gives 111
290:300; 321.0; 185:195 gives 138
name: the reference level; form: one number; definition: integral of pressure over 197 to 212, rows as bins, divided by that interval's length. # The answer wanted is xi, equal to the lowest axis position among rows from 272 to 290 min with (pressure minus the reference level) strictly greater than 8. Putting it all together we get 273.5 min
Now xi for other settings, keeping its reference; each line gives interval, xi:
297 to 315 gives 298.5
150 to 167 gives 153.5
